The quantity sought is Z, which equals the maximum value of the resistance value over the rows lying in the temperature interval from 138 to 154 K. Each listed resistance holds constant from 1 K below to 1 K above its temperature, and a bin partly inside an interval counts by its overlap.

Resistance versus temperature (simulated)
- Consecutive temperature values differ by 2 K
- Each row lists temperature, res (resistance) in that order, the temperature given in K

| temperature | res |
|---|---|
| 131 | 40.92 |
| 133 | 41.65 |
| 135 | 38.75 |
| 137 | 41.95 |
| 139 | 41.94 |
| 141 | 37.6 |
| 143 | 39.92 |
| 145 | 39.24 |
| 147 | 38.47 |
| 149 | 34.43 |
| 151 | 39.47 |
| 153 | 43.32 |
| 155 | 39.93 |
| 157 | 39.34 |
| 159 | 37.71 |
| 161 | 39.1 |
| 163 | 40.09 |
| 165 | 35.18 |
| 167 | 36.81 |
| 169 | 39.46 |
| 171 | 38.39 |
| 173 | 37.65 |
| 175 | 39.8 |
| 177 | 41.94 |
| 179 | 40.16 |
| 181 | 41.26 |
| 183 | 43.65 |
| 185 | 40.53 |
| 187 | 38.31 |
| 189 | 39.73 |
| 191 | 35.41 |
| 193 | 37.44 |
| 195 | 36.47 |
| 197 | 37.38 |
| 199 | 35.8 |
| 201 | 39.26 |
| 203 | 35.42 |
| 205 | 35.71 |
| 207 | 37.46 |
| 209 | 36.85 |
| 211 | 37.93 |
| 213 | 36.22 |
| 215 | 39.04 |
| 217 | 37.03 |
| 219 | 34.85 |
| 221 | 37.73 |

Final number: 43.32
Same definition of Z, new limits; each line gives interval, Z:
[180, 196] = 43.65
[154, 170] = 40.09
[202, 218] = 39.04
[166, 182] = 41.94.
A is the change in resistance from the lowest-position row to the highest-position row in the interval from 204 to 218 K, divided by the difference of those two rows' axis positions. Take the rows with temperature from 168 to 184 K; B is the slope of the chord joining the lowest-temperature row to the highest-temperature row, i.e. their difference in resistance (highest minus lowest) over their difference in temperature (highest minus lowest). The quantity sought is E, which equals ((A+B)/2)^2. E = 0.04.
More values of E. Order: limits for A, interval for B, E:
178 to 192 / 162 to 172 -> 0.09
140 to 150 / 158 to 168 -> 0.06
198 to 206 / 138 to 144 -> 0.07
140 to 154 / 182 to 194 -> 0.01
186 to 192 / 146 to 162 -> 0.12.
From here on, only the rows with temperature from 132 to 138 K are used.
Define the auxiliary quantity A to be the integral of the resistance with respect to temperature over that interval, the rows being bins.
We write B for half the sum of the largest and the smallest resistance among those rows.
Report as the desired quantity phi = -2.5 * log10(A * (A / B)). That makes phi -7.93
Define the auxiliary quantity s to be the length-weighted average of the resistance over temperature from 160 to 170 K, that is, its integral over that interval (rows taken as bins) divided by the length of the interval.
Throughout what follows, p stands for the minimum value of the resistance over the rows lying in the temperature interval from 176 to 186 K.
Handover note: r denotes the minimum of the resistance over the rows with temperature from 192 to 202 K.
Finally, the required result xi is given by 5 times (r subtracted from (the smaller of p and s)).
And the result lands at 12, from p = 40.16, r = 35.8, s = 38.1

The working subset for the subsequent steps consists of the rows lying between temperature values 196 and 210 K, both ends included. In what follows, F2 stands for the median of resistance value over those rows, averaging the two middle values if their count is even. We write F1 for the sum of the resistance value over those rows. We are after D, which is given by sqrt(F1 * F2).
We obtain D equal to 97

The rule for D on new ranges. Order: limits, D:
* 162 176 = 101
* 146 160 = 104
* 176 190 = 108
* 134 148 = 104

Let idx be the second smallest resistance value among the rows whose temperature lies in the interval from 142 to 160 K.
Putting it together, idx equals 37.71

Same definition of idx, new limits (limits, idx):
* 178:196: 36.47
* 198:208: 35.71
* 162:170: 36.81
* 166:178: 37.65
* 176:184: 41.26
